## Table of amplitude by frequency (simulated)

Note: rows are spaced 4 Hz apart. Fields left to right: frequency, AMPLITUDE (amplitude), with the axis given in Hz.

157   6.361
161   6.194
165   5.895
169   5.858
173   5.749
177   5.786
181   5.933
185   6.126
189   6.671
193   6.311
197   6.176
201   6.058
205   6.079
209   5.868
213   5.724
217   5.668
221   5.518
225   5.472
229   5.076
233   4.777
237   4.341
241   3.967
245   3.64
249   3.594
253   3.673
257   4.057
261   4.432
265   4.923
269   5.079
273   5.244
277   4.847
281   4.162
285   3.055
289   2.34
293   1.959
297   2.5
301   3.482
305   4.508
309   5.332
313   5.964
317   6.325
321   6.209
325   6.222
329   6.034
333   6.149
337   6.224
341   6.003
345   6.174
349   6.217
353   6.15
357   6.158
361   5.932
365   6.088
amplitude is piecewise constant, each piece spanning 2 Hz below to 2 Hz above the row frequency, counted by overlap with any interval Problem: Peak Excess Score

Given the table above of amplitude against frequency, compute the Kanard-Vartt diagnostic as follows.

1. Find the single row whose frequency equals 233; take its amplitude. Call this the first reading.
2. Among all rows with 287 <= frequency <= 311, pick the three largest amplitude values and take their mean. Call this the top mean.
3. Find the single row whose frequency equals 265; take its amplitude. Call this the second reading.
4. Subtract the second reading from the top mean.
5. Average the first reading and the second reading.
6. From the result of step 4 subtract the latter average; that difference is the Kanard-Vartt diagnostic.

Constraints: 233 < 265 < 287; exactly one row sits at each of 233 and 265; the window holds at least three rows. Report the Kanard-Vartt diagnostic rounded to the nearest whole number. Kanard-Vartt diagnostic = -5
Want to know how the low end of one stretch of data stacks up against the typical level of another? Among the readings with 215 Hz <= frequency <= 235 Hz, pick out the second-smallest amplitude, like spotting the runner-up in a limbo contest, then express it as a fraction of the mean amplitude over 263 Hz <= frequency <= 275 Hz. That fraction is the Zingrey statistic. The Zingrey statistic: 1.0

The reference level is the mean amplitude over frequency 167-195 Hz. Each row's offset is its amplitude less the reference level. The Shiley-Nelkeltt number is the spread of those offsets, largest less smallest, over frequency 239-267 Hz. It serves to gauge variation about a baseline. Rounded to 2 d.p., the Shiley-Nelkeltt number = 1.33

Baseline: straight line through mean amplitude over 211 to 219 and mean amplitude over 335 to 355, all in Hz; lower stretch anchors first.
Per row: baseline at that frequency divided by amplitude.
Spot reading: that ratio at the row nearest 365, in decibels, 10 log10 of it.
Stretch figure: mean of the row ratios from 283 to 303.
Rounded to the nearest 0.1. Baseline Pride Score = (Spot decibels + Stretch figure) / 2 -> 1.2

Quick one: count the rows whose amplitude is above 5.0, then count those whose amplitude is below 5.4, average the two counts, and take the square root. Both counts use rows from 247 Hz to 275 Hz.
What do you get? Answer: 2.12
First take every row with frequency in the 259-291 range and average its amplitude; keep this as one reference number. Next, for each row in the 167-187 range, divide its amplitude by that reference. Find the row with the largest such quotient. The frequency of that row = 185 Hz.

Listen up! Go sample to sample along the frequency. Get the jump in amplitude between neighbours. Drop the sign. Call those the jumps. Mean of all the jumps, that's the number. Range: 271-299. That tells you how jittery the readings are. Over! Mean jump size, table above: 0.64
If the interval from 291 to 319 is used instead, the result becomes 0.73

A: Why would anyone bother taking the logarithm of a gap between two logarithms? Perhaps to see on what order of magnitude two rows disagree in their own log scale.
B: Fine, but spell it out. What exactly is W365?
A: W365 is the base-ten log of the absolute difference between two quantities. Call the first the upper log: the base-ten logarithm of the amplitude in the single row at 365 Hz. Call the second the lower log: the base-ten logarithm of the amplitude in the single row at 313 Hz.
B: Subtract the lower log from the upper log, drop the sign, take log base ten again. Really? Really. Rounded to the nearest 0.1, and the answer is -2.0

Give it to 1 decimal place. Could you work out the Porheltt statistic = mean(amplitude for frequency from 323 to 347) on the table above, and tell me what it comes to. 6.1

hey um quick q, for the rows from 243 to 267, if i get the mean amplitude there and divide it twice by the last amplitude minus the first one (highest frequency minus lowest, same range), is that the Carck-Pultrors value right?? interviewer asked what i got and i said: 2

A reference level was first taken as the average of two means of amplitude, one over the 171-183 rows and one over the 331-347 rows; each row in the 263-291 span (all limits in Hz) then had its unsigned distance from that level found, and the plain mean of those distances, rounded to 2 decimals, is 1.74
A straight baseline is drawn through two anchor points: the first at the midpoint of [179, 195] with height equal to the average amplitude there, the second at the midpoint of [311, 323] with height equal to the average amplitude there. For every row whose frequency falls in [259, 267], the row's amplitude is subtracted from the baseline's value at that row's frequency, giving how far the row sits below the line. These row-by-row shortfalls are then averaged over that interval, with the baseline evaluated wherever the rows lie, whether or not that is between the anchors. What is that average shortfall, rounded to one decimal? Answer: 1.5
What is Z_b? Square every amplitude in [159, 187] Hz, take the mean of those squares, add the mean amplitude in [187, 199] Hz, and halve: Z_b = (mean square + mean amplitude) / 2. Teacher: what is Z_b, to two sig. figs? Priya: 21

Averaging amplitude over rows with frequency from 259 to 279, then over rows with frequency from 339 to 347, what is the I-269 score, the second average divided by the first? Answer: 1.24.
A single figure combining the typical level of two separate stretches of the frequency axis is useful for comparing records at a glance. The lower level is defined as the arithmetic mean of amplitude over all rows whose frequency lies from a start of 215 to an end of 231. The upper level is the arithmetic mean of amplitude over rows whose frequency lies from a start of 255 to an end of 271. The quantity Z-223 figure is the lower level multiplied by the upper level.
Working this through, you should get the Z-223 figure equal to 25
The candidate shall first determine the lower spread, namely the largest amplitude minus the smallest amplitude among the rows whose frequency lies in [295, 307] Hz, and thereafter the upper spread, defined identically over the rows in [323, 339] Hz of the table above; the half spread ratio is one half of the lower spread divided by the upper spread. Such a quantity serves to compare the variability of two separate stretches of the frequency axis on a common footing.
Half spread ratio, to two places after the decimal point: 5.28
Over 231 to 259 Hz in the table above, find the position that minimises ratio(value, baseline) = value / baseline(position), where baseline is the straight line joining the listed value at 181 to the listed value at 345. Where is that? 249 Hz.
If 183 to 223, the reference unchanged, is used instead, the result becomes 221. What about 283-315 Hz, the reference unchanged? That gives 293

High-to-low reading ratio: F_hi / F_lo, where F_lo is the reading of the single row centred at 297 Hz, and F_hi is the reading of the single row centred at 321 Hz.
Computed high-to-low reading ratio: 2.5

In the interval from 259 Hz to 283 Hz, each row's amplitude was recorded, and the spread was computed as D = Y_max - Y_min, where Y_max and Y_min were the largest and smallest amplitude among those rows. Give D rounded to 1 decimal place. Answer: 1.1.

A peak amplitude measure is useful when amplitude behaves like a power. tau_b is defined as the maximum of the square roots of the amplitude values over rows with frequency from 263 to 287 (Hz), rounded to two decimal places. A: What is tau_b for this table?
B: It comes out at 2.29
